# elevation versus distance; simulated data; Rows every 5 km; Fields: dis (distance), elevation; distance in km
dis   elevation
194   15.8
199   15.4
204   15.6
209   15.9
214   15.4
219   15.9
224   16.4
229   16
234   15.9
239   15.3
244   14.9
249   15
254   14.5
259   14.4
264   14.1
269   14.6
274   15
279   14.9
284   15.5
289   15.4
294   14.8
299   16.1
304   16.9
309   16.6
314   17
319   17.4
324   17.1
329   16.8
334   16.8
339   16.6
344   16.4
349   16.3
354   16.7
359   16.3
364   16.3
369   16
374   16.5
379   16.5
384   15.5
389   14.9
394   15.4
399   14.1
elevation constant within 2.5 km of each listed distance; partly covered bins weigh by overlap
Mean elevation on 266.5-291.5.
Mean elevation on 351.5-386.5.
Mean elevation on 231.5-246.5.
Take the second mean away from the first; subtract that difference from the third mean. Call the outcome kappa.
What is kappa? 16.5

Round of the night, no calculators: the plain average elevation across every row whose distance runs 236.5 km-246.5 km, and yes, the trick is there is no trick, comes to 15.1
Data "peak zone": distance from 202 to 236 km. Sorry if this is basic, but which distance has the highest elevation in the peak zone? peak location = 224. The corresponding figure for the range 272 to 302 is 299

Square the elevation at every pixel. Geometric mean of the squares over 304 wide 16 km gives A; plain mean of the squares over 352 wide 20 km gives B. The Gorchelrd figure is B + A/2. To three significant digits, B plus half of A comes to 406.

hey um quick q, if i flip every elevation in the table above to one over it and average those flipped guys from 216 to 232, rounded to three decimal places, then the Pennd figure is 0.062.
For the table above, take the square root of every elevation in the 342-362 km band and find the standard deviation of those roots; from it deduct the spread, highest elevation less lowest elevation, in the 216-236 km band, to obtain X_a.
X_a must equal -0.48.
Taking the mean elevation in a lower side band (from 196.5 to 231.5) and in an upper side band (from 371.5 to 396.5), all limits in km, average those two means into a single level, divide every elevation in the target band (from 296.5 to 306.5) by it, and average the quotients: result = 1.05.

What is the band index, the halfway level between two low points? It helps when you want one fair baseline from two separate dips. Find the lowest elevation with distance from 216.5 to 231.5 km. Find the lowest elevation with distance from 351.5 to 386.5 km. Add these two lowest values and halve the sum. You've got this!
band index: 15.7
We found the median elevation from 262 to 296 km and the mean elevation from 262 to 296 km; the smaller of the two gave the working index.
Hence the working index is 14.9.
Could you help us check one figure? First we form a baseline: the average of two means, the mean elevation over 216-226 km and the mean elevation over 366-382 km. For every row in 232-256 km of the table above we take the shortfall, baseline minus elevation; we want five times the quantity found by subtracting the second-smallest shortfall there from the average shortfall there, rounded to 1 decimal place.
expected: 0.9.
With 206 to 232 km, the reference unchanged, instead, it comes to 0.4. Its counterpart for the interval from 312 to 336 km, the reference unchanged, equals 0.4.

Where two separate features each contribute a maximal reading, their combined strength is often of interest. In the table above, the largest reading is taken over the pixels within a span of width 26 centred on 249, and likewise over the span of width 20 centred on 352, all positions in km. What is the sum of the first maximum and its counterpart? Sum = 32.0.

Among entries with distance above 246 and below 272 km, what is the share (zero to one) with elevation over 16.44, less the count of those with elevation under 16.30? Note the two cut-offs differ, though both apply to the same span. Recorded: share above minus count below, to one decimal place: -5.0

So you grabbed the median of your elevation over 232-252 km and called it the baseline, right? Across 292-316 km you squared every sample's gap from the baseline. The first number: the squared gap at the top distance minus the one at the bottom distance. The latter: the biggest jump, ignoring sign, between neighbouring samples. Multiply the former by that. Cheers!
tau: 7.1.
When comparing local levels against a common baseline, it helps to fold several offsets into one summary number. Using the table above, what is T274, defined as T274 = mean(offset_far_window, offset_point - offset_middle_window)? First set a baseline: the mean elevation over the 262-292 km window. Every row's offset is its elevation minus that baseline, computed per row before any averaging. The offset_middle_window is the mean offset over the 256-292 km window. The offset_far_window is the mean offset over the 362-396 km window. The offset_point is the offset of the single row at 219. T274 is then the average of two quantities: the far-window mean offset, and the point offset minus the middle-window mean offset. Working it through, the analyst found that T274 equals 1.0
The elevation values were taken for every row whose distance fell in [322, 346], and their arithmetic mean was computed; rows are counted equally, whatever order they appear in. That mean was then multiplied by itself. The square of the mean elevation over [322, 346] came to 280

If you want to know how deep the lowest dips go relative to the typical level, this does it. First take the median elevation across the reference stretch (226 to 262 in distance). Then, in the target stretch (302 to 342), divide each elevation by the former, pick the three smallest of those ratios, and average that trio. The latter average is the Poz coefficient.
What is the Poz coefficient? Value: 1.11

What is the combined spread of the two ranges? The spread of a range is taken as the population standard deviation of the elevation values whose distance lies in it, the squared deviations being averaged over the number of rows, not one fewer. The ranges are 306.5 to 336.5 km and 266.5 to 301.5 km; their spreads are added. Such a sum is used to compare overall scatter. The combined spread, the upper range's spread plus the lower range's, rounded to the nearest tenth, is 0.7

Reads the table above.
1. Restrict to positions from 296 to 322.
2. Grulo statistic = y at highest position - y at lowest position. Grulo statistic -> 1.3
